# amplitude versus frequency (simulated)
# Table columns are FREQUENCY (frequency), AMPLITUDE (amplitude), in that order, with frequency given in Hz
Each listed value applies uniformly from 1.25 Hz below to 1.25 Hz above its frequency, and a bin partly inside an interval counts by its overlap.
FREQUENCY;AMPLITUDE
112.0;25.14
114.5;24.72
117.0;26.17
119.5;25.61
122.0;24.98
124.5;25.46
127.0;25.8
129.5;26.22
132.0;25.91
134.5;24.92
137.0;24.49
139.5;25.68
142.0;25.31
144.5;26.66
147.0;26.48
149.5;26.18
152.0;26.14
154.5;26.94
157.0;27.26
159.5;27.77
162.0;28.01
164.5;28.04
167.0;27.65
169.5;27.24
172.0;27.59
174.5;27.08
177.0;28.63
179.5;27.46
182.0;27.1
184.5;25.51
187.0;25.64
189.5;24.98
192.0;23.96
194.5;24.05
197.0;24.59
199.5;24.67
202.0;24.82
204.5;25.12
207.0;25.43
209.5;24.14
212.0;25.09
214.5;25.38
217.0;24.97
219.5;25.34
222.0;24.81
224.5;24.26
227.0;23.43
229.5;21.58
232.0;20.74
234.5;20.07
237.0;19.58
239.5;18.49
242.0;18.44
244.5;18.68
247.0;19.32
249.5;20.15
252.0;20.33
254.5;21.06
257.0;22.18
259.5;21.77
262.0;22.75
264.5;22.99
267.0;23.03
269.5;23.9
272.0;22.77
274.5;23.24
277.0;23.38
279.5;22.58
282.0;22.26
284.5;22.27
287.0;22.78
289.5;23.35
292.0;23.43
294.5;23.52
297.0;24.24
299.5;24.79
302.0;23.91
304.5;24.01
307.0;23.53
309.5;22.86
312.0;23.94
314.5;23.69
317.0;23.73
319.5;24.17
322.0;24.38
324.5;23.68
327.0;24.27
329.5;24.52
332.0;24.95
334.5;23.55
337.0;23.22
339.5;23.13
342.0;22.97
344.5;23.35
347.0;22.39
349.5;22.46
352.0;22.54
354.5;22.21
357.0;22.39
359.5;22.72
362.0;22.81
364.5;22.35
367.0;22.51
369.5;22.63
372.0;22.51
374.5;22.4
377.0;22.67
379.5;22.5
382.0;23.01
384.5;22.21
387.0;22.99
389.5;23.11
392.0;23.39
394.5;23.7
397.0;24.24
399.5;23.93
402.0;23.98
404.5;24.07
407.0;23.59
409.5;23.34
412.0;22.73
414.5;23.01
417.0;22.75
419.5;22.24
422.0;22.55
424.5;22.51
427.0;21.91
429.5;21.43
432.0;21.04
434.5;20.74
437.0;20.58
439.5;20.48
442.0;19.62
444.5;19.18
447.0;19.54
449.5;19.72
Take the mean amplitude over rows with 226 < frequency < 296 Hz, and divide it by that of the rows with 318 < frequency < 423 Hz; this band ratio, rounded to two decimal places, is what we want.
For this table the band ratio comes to 0.94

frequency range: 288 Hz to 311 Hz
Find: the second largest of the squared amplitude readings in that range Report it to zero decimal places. 588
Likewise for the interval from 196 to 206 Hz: 616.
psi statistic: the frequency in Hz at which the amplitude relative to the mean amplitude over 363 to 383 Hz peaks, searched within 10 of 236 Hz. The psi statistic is 227.0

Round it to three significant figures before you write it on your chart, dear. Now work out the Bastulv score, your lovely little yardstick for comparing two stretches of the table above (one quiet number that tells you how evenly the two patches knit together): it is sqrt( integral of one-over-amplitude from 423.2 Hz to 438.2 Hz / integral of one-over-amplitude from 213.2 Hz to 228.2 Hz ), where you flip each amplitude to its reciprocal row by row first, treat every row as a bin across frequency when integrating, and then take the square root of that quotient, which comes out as 1.08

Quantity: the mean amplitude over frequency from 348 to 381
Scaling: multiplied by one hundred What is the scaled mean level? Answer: 2252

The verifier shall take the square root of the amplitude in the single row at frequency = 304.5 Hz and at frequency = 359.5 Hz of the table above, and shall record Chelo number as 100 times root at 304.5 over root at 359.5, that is 103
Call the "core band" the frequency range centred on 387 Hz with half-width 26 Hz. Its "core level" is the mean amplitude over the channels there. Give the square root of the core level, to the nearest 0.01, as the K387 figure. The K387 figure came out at 4.80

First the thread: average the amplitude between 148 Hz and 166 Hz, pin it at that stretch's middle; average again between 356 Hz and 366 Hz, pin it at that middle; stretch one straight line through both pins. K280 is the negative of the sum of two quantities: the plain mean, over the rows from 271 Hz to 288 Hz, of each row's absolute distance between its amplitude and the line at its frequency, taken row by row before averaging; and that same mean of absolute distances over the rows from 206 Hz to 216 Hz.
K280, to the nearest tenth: -2.6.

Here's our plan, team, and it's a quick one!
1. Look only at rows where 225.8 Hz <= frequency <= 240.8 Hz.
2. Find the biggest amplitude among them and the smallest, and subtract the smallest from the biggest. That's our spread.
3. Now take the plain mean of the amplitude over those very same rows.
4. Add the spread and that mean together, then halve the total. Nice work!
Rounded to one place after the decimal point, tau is 12.8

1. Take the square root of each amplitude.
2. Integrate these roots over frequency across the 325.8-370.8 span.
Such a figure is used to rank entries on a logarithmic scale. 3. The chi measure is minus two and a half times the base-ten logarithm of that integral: -5.84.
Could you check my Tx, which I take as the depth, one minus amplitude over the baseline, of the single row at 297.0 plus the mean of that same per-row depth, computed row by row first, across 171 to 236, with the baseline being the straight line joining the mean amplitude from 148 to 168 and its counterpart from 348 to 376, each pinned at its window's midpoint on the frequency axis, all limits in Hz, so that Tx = 0.04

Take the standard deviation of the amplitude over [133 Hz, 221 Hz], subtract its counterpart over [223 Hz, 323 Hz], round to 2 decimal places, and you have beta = -0.47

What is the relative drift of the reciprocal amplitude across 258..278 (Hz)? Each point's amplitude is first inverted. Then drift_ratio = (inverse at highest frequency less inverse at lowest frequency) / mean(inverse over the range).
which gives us -0.07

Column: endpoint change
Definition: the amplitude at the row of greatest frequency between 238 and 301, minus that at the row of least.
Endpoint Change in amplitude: 6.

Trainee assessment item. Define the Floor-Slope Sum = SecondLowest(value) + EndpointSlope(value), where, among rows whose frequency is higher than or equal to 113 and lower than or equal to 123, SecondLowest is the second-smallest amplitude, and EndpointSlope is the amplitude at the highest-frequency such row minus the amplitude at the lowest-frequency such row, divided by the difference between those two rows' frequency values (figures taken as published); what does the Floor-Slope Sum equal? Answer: 25.01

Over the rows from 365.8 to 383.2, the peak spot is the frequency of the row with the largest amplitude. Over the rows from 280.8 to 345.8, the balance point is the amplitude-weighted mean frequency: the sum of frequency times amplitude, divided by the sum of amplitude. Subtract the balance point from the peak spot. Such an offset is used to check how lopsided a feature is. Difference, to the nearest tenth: 68.6 Hz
